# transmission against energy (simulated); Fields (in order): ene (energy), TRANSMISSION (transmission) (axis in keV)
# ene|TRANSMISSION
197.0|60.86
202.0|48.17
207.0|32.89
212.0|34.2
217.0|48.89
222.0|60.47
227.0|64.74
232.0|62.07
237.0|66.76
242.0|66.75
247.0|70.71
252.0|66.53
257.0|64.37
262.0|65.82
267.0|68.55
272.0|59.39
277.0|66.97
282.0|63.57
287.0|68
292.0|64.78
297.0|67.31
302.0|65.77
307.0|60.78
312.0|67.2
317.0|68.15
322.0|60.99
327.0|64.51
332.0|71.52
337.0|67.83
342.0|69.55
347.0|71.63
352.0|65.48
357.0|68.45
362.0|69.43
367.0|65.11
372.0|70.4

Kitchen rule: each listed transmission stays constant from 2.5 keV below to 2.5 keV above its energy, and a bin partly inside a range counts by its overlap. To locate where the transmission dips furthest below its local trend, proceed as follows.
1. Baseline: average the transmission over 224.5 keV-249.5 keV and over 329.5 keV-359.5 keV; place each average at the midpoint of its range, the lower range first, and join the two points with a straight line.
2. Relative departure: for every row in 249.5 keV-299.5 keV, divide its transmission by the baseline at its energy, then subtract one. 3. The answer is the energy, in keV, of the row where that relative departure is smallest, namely 272.0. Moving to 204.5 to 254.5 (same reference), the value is 207.0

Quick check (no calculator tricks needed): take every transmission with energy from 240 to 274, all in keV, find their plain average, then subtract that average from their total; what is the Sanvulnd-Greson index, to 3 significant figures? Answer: 396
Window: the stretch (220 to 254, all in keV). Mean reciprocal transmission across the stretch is 0.0153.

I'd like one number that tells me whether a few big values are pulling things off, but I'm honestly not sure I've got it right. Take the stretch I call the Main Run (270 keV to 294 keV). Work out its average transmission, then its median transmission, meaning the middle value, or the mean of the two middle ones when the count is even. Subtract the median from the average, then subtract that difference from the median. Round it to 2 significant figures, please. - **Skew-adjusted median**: 65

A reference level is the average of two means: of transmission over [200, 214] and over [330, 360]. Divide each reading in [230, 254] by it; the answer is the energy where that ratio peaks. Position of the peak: 247.0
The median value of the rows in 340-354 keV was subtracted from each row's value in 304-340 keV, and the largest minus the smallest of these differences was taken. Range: 11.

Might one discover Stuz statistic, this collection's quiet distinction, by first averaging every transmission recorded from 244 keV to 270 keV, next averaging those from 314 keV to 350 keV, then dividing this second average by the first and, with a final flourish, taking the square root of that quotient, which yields 1.00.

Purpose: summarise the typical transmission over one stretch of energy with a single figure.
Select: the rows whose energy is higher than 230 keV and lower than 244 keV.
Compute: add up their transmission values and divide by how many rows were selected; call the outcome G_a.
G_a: 65.2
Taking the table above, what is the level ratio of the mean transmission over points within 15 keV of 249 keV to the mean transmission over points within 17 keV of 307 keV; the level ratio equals 1.03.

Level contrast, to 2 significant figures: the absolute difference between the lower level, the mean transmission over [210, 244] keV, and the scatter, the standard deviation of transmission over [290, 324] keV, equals 55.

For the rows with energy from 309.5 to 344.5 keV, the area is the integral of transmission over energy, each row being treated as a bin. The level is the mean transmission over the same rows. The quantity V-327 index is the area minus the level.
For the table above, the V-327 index 2282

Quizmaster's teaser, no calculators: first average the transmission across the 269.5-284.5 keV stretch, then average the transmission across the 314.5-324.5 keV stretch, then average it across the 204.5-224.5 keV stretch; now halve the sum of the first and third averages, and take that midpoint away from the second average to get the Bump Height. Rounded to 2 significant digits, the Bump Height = 11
